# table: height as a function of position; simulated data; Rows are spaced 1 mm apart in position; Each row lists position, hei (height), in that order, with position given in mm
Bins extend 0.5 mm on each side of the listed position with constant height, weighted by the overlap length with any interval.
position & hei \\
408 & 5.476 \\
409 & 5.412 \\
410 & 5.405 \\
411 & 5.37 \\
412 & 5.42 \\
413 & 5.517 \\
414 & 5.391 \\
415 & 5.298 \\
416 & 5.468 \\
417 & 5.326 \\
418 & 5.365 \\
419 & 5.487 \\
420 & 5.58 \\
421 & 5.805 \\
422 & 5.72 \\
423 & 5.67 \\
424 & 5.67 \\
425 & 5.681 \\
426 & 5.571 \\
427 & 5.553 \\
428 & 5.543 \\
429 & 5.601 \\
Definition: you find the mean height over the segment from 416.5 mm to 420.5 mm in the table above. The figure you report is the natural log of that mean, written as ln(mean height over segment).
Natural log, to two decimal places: 1.69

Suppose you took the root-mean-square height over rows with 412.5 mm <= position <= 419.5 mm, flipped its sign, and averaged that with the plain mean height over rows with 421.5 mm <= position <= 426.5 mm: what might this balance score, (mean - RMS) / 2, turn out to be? 0.13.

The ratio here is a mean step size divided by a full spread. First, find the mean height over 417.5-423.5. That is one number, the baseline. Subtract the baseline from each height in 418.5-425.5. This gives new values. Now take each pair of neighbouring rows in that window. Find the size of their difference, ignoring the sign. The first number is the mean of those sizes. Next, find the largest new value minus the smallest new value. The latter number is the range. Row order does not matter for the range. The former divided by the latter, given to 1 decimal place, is 0.2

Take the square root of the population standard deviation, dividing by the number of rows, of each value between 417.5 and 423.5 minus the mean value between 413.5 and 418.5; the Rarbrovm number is 0.383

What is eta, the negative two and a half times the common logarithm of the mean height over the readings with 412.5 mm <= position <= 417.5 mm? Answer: -1.83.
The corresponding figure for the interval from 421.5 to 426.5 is -1.88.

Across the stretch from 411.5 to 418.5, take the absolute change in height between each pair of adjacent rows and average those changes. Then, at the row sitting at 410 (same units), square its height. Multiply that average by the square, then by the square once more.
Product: 95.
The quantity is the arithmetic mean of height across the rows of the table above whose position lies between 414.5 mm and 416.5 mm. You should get 5.38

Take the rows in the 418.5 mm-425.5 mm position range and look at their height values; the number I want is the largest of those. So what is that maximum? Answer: 5.805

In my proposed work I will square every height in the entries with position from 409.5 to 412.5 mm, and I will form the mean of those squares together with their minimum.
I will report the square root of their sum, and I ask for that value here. 7.61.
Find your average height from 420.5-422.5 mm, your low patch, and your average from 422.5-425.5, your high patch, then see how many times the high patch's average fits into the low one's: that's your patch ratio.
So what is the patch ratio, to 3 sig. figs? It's 1.02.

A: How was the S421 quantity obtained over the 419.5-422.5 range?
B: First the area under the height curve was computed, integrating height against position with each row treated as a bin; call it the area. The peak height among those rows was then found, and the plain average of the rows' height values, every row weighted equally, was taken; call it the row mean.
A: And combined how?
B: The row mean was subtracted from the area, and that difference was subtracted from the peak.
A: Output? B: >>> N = -6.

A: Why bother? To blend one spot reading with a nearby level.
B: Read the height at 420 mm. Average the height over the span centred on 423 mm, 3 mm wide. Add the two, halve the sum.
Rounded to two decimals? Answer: 5.63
